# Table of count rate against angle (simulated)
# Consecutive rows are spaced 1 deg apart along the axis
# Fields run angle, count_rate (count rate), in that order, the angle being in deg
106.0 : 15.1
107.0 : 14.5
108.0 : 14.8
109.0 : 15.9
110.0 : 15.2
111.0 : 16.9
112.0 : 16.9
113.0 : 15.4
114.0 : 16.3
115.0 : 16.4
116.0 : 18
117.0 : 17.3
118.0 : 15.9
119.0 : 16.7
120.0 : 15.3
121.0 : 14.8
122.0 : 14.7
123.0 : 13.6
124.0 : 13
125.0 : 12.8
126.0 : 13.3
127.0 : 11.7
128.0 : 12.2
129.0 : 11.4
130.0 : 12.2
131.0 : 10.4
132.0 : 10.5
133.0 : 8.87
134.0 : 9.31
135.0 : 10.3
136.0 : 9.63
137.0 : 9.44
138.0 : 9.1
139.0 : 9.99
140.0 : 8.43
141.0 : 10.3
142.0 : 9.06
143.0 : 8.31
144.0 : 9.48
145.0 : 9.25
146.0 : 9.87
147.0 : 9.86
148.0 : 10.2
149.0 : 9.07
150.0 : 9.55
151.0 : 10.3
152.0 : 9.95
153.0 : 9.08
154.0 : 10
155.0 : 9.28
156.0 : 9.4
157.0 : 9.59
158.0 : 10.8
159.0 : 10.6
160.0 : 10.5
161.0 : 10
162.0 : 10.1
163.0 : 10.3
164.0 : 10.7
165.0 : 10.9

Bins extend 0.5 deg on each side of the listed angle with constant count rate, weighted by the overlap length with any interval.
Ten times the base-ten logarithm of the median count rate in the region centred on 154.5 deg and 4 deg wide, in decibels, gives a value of 9.7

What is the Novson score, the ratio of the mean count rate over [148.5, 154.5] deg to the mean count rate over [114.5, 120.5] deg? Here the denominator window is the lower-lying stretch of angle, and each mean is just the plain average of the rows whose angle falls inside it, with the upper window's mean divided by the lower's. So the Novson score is 0.6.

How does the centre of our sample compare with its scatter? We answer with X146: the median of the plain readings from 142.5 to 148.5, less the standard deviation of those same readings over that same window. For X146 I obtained 9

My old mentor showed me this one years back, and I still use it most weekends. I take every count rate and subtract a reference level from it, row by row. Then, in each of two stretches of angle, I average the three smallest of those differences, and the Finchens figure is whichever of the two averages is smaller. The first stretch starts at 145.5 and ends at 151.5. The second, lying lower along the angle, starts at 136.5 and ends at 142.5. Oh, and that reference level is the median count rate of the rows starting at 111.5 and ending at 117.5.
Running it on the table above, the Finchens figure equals -7.8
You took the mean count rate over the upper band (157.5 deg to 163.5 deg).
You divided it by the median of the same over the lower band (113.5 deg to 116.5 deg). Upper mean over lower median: 0.63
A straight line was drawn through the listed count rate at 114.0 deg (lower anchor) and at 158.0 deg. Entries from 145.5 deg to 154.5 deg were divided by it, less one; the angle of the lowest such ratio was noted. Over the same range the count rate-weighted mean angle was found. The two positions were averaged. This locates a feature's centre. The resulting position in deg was 149.5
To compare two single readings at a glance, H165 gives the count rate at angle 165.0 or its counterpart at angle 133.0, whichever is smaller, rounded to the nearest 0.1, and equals 8.9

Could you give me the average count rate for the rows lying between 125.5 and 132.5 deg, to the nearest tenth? 11.7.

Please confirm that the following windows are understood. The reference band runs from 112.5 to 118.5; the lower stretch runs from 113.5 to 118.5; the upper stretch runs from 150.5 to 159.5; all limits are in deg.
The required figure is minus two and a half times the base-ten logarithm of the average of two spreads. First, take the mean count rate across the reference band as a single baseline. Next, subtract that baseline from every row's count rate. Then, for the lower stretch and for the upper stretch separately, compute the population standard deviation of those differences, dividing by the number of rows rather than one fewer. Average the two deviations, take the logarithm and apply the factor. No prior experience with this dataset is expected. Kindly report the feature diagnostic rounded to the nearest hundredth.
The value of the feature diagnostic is 0.44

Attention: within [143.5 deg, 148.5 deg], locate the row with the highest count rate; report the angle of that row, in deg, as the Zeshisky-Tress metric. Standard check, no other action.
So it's 148.0 deg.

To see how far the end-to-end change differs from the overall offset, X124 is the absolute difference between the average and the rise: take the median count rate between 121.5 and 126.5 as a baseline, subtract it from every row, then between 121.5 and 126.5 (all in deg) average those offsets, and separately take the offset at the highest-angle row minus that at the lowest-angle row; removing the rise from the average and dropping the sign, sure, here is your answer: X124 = 1.6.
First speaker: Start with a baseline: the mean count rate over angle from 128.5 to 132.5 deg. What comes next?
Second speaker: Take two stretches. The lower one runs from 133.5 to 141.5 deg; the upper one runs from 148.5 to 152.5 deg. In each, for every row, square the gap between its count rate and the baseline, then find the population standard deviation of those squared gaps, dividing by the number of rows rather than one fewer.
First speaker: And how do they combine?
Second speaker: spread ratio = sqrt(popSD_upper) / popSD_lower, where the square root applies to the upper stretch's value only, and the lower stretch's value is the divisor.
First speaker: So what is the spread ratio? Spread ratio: 0.57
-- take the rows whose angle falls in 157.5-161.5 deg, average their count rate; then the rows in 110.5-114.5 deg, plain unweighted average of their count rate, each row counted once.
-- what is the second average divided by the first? 1.6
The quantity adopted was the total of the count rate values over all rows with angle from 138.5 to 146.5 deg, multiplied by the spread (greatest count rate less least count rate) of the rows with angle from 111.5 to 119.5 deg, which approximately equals 194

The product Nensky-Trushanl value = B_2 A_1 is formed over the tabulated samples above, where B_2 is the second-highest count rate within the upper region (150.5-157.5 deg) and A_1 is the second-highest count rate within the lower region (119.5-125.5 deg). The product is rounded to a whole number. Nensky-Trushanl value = 148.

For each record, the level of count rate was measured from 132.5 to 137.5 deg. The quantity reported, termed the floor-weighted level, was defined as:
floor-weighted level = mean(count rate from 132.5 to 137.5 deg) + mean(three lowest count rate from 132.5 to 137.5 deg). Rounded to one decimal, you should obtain 18.7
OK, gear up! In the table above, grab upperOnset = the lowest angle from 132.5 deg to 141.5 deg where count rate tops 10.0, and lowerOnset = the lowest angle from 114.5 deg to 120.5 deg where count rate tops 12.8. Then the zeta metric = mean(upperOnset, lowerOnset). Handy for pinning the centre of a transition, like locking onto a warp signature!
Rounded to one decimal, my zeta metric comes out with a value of 125.0 deg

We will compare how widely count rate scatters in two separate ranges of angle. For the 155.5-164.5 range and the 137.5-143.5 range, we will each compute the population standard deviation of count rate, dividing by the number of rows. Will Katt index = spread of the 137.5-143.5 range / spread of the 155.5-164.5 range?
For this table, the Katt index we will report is 1.6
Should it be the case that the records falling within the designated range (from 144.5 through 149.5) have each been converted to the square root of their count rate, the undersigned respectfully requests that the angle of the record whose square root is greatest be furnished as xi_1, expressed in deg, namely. 148.0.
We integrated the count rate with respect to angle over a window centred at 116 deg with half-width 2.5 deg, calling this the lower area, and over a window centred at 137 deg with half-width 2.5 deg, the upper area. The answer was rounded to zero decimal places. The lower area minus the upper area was 35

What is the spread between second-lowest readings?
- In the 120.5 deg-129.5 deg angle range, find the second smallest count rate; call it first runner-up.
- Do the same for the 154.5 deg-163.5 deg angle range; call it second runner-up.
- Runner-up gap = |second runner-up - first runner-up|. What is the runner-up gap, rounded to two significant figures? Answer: 2.3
